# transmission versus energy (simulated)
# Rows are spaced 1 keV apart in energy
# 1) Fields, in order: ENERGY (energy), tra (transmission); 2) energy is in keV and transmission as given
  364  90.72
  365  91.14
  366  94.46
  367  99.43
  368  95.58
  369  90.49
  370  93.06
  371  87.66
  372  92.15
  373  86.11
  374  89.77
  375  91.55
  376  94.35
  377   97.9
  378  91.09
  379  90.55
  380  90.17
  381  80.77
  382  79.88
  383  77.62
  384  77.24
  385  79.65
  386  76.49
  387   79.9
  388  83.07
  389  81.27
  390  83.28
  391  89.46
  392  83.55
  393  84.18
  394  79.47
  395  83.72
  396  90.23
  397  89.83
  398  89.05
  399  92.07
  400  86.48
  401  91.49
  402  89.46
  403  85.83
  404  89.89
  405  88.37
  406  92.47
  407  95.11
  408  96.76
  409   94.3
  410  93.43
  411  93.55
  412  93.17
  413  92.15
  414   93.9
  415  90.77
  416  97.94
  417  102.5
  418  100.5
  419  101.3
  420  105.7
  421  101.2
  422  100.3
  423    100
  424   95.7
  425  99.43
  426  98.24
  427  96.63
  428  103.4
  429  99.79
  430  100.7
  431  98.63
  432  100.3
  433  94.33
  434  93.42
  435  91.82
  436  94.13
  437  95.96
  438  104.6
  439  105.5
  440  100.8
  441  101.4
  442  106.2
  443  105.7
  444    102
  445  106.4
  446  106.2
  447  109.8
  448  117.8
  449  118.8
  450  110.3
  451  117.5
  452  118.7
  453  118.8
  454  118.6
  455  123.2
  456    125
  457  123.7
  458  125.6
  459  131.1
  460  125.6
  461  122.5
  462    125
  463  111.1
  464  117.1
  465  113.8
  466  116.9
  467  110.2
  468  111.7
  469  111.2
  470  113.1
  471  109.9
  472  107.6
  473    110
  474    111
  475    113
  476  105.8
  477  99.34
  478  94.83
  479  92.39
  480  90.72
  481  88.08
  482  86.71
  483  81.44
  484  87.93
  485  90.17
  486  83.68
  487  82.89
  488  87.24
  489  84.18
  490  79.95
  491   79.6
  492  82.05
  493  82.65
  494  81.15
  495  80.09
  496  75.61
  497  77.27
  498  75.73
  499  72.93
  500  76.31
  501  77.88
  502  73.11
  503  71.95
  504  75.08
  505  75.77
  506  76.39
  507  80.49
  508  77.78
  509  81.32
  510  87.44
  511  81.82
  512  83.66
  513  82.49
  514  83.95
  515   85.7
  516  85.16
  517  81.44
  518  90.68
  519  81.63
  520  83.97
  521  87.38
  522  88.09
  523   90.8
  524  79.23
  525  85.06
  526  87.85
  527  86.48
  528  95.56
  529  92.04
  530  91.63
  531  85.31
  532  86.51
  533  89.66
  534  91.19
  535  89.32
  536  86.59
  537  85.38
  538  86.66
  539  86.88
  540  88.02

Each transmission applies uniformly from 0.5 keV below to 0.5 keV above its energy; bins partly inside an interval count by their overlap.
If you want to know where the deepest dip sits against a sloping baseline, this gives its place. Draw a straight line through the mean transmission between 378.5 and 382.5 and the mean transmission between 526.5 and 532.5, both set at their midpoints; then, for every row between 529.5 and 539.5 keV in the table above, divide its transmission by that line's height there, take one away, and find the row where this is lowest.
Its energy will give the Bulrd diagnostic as 537 keV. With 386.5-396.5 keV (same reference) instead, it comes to 394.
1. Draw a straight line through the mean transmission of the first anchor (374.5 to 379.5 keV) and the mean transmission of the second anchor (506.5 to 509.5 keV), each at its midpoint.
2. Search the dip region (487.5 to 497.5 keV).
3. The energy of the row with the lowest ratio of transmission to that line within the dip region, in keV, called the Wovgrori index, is 496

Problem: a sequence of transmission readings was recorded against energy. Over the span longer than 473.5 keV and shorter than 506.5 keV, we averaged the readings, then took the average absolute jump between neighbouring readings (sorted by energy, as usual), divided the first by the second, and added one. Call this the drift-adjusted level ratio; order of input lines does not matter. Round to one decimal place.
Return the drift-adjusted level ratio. 30.1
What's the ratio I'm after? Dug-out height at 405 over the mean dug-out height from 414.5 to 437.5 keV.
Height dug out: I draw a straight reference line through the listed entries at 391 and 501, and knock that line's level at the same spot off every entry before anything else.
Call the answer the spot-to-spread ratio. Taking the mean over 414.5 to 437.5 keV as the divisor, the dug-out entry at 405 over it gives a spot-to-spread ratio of 0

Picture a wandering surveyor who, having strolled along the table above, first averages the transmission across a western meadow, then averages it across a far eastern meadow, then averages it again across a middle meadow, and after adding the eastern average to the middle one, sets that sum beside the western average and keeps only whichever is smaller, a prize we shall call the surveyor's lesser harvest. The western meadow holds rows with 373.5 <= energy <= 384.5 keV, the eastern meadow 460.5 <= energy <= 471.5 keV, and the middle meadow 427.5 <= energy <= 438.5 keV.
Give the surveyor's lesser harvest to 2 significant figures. 87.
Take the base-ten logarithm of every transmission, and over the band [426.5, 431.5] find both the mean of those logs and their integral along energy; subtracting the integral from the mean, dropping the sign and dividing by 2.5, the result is 3.20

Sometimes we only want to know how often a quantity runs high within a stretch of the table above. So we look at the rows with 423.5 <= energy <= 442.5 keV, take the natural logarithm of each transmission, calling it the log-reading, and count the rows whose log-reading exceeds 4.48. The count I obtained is 19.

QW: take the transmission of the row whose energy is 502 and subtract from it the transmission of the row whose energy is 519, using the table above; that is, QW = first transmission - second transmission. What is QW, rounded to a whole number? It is -9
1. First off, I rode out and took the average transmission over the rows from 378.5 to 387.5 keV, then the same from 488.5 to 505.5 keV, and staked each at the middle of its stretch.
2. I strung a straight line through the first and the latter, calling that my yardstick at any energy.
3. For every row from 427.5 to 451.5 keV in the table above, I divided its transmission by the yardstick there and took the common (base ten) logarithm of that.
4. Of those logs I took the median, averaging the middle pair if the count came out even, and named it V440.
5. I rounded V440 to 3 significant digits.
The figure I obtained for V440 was 0.110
